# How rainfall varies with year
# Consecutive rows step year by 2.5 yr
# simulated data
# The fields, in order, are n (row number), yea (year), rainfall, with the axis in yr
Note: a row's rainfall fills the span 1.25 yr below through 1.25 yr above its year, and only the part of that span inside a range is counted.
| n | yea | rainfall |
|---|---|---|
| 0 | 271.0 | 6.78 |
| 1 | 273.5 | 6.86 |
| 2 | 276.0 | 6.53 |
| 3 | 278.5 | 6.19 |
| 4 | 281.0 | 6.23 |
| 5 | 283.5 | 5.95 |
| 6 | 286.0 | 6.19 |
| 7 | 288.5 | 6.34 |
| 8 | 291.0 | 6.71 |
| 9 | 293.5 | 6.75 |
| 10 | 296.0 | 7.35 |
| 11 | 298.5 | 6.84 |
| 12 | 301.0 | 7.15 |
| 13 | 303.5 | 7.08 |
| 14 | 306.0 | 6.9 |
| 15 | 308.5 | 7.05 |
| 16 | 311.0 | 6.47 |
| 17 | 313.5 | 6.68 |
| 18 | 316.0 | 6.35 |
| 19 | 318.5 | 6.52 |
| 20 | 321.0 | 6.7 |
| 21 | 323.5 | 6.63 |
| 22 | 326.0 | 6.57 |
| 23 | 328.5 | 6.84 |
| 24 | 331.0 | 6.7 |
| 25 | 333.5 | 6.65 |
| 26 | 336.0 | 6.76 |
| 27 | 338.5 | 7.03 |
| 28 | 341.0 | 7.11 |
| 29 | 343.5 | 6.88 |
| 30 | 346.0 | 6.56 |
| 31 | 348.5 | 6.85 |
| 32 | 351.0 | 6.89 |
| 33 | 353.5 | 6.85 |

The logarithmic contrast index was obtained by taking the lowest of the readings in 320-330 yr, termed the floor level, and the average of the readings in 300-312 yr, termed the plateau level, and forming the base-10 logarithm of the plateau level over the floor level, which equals 0.023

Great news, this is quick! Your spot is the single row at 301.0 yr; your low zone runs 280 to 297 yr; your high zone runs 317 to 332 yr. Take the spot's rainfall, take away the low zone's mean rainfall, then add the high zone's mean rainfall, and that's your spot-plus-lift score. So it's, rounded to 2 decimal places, 7.31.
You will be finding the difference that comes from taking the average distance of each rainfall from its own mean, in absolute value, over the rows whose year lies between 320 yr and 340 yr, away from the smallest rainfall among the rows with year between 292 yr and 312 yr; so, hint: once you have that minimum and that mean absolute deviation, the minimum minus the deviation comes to 6.36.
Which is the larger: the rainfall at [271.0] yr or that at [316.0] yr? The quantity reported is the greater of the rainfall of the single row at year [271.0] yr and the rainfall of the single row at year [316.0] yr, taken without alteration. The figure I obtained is 6.78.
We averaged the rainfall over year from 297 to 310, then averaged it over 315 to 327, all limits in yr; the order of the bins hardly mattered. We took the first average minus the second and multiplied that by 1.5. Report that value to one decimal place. 0.7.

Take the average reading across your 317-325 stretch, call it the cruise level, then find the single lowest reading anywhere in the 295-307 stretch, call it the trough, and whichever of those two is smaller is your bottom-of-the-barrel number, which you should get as 6.6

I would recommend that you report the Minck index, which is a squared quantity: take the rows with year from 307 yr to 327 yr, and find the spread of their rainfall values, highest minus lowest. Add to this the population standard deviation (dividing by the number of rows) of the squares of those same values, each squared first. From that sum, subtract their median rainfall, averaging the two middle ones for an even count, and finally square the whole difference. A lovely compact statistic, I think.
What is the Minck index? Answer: 10.8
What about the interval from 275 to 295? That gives 4.6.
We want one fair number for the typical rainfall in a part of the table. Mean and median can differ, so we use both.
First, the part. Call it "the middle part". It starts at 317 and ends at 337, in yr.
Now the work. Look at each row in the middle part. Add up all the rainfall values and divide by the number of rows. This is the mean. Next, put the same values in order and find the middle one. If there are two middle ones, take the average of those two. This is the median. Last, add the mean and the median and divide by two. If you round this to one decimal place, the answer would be 6.7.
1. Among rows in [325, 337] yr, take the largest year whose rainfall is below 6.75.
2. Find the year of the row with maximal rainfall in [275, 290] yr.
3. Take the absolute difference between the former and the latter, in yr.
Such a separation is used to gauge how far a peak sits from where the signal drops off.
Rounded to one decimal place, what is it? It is 57.5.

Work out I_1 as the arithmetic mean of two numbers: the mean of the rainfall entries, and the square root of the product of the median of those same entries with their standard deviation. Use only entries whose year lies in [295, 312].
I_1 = 4.2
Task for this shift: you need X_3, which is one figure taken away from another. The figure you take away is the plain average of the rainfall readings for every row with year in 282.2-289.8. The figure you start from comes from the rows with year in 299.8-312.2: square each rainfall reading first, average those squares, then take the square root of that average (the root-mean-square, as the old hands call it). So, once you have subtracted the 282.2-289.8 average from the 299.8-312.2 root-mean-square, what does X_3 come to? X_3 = 0.8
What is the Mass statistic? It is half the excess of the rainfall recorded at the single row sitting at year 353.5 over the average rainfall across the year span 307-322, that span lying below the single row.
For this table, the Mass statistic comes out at 0.11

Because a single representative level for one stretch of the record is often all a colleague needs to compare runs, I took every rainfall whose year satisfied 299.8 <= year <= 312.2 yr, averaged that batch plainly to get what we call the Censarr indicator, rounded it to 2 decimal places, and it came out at 6.93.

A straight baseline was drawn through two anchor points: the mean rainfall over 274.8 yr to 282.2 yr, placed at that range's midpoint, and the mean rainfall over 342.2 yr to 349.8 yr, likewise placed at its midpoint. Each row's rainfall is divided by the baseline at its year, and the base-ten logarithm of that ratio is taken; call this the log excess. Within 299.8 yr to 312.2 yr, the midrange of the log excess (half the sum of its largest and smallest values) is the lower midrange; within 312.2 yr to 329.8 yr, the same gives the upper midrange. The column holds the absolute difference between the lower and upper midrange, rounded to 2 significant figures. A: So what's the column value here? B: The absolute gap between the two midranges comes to 0.021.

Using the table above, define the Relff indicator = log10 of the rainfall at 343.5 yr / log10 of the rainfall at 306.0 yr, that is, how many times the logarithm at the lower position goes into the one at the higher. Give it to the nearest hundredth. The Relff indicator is 1.00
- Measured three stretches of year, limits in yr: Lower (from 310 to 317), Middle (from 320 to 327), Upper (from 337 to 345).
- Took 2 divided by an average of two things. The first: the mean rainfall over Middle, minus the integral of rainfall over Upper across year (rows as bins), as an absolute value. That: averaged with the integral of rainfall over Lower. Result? 0.042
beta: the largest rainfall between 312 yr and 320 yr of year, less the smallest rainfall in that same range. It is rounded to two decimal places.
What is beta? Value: 0.33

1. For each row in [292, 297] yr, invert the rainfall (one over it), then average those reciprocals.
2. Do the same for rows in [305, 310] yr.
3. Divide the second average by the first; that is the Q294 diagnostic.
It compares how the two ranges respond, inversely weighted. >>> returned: 1.01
